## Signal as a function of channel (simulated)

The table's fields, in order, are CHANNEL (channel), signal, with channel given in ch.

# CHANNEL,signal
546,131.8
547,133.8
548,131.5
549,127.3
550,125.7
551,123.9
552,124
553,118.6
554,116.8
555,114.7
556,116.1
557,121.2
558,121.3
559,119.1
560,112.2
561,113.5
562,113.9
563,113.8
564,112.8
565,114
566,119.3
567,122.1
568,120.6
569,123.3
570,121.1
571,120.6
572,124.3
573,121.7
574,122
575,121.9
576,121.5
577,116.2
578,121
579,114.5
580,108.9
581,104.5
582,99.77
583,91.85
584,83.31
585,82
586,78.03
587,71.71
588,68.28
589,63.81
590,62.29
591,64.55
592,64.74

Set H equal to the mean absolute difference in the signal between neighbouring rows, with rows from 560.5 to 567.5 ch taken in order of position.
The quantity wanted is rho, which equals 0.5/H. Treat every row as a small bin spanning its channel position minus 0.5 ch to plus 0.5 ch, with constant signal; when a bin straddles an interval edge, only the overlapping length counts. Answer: 0.28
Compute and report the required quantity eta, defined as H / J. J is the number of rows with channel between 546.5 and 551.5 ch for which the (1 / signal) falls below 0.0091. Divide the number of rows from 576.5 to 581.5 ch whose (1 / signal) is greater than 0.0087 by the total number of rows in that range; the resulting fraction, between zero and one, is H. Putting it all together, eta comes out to 0.12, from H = 0.6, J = 5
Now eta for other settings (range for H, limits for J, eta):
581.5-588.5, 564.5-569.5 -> 0.20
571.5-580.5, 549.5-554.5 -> 0.04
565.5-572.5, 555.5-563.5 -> 0.00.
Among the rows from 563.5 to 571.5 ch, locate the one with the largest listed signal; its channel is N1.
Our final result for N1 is 569 ch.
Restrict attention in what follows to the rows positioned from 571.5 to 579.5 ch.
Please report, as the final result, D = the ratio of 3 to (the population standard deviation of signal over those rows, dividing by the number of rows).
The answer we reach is 1.0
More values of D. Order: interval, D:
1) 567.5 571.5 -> 2.7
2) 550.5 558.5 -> 0.9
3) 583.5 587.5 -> 0.7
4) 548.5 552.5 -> 2.2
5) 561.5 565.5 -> 6.2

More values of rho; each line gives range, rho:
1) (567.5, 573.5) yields 0.21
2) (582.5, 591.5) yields 0.13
